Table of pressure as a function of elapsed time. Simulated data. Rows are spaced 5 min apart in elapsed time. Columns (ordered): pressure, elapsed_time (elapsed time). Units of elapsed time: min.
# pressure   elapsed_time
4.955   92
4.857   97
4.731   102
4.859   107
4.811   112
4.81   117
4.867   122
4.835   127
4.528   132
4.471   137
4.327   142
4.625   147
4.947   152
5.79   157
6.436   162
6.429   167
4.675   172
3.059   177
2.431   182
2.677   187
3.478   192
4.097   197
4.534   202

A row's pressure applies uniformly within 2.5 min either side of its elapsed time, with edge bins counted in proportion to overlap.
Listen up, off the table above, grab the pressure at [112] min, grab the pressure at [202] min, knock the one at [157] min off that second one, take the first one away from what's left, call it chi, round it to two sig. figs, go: -6.1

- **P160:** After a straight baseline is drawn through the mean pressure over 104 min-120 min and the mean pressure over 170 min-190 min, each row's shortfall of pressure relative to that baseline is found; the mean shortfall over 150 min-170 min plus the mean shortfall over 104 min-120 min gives -2.2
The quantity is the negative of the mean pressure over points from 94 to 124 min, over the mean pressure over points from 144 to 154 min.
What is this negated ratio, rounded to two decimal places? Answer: -1.01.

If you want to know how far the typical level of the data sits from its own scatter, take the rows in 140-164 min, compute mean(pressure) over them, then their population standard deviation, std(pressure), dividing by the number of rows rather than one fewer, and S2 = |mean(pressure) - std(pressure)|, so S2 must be 4.4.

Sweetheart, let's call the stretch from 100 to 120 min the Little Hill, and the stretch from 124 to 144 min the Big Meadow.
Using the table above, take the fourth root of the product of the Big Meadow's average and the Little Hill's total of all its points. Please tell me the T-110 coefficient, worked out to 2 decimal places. 3.06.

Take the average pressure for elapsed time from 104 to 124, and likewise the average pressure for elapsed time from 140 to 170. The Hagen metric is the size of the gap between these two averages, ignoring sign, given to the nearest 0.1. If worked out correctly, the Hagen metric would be 0.6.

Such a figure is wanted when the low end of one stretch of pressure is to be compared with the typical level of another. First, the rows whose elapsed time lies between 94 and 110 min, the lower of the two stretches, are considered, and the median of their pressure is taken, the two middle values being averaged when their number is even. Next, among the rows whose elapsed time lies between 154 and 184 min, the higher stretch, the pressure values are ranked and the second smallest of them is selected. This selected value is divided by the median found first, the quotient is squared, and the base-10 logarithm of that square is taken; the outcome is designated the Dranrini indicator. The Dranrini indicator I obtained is -0.4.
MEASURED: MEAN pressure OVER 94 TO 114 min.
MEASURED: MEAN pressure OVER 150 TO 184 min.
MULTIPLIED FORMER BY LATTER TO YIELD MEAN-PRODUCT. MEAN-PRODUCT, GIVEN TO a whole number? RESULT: 23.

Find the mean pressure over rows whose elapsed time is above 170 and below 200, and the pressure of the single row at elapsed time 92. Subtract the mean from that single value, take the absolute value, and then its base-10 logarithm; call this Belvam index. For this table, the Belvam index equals 0.19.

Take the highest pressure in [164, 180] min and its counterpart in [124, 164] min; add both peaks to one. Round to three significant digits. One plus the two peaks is 13.9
